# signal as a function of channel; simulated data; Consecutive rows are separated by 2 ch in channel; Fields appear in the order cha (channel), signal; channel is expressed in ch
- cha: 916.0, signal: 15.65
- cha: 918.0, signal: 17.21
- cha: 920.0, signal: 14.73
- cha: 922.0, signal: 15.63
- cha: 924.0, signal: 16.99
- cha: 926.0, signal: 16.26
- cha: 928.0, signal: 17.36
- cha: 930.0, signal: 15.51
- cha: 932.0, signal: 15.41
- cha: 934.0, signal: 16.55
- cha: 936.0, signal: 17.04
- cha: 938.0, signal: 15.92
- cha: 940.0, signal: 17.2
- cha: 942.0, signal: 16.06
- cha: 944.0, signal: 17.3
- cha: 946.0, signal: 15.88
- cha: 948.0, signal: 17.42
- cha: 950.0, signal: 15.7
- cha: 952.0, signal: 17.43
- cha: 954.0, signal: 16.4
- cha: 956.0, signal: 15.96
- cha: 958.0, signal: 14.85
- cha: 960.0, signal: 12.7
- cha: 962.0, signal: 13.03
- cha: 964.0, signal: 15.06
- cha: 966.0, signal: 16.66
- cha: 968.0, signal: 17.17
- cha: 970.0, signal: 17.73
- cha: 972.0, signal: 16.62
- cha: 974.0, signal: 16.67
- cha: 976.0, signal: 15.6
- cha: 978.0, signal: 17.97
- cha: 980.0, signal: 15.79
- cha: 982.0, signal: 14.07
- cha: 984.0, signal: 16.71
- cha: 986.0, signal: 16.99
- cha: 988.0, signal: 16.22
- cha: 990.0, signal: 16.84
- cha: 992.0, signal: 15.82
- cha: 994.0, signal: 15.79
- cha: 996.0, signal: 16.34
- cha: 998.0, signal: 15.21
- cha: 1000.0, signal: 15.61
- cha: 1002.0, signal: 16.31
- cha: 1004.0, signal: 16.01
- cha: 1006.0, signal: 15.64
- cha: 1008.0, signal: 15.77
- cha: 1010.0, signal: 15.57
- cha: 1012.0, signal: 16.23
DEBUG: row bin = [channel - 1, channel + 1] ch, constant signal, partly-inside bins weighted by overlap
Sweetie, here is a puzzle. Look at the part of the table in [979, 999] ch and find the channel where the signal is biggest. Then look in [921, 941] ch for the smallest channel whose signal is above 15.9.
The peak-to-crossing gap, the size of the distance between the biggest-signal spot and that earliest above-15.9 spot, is 62 ch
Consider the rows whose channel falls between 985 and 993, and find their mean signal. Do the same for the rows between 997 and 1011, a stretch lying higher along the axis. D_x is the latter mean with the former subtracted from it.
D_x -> -0.7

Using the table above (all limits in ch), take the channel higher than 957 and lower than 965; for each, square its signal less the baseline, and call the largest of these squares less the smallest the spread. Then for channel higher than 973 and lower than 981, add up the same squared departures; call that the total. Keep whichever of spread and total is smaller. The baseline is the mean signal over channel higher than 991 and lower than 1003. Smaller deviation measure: 5.3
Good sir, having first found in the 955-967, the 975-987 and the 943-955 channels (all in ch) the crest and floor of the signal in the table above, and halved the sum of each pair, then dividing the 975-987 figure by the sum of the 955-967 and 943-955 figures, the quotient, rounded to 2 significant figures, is 0.51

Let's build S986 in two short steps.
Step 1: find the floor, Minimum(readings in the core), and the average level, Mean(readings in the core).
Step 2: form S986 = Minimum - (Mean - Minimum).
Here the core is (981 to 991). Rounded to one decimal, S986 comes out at 12.0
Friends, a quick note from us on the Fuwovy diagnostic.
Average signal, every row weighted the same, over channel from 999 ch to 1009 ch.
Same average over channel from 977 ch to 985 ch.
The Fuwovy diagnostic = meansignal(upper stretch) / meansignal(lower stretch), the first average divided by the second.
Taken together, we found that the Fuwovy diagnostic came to 0.98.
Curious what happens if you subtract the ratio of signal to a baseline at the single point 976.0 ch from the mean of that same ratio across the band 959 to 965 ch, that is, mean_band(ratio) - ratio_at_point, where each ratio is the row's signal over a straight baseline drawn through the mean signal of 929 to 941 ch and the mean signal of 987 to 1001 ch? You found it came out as -0.13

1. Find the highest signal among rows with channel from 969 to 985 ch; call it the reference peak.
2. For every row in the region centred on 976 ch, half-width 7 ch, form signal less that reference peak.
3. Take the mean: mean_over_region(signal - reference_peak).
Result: -1.6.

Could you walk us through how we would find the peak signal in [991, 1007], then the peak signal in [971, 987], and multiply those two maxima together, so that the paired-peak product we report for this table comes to 294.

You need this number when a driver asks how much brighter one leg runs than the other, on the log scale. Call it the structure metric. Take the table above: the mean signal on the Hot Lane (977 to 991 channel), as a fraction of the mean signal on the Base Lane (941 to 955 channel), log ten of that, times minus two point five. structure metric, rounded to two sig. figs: 0.015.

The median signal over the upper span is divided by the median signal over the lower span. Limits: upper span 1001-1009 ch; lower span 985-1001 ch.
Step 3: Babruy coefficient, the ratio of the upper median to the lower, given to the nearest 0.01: 0.99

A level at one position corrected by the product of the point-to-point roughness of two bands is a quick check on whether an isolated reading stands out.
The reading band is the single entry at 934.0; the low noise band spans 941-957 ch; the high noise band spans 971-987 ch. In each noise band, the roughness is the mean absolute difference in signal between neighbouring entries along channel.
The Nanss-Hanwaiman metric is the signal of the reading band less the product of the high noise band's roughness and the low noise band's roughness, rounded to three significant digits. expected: 14.6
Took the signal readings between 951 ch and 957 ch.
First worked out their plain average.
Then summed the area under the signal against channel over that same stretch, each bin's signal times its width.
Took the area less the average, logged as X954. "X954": 83.0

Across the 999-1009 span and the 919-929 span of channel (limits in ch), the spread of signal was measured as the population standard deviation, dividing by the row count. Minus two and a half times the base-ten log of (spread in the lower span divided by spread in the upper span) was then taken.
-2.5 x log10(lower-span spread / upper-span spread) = -1.4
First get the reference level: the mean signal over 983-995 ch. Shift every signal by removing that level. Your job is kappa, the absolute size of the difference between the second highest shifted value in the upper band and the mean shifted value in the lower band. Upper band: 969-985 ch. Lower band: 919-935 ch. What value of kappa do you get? 1.7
